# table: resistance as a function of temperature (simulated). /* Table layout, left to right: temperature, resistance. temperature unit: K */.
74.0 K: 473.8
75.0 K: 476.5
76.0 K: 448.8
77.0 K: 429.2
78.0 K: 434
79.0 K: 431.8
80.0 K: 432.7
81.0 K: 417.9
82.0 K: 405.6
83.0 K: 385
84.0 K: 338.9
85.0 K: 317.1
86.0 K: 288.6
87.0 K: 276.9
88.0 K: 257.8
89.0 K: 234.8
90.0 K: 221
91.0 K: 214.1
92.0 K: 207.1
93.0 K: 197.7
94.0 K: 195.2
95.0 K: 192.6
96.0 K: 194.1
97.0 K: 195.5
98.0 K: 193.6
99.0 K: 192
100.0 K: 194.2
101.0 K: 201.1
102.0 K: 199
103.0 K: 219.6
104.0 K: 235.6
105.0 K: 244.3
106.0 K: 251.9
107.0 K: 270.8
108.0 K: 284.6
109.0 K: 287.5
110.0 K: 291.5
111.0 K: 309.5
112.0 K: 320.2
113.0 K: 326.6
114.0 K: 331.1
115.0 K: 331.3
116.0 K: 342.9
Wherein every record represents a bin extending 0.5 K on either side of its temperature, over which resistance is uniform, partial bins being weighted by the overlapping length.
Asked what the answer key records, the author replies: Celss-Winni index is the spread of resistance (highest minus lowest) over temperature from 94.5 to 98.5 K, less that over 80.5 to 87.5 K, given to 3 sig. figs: -138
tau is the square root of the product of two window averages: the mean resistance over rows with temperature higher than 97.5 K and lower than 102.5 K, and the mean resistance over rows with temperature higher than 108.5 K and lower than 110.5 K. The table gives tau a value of 238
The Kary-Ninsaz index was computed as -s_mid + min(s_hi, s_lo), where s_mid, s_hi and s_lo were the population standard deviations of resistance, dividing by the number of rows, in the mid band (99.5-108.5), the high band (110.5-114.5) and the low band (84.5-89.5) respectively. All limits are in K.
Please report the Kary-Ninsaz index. -23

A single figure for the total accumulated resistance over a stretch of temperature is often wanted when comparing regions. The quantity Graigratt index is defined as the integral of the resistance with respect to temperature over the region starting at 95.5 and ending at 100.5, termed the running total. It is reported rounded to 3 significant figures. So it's 969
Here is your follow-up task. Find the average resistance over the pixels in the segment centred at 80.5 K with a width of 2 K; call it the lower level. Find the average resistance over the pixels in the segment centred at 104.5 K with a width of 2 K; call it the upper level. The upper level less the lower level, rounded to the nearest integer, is -185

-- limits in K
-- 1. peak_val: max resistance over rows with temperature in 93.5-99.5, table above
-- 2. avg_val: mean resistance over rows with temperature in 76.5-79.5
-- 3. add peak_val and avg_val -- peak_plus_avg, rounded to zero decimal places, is 627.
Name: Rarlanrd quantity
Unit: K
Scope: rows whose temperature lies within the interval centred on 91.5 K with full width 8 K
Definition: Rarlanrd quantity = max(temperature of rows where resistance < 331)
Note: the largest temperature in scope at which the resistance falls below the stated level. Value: 95.0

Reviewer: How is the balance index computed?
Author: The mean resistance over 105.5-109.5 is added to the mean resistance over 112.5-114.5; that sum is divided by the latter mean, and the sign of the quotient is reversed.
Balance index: -1.8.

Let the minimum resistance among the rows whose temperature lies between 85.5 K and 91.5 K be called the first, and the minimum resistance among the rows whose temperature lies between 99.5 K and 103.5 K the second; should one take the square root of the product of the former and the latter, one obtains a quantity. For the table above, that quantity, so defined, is 204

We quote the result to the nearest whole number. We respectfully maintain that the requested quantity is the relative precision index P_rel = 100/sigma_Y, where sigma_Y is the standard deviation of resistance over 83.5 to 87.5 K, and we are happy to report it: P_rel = 4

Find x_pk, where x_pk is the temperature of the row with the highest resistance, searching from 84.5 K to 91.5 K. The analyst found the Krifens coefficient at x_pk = 85.0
